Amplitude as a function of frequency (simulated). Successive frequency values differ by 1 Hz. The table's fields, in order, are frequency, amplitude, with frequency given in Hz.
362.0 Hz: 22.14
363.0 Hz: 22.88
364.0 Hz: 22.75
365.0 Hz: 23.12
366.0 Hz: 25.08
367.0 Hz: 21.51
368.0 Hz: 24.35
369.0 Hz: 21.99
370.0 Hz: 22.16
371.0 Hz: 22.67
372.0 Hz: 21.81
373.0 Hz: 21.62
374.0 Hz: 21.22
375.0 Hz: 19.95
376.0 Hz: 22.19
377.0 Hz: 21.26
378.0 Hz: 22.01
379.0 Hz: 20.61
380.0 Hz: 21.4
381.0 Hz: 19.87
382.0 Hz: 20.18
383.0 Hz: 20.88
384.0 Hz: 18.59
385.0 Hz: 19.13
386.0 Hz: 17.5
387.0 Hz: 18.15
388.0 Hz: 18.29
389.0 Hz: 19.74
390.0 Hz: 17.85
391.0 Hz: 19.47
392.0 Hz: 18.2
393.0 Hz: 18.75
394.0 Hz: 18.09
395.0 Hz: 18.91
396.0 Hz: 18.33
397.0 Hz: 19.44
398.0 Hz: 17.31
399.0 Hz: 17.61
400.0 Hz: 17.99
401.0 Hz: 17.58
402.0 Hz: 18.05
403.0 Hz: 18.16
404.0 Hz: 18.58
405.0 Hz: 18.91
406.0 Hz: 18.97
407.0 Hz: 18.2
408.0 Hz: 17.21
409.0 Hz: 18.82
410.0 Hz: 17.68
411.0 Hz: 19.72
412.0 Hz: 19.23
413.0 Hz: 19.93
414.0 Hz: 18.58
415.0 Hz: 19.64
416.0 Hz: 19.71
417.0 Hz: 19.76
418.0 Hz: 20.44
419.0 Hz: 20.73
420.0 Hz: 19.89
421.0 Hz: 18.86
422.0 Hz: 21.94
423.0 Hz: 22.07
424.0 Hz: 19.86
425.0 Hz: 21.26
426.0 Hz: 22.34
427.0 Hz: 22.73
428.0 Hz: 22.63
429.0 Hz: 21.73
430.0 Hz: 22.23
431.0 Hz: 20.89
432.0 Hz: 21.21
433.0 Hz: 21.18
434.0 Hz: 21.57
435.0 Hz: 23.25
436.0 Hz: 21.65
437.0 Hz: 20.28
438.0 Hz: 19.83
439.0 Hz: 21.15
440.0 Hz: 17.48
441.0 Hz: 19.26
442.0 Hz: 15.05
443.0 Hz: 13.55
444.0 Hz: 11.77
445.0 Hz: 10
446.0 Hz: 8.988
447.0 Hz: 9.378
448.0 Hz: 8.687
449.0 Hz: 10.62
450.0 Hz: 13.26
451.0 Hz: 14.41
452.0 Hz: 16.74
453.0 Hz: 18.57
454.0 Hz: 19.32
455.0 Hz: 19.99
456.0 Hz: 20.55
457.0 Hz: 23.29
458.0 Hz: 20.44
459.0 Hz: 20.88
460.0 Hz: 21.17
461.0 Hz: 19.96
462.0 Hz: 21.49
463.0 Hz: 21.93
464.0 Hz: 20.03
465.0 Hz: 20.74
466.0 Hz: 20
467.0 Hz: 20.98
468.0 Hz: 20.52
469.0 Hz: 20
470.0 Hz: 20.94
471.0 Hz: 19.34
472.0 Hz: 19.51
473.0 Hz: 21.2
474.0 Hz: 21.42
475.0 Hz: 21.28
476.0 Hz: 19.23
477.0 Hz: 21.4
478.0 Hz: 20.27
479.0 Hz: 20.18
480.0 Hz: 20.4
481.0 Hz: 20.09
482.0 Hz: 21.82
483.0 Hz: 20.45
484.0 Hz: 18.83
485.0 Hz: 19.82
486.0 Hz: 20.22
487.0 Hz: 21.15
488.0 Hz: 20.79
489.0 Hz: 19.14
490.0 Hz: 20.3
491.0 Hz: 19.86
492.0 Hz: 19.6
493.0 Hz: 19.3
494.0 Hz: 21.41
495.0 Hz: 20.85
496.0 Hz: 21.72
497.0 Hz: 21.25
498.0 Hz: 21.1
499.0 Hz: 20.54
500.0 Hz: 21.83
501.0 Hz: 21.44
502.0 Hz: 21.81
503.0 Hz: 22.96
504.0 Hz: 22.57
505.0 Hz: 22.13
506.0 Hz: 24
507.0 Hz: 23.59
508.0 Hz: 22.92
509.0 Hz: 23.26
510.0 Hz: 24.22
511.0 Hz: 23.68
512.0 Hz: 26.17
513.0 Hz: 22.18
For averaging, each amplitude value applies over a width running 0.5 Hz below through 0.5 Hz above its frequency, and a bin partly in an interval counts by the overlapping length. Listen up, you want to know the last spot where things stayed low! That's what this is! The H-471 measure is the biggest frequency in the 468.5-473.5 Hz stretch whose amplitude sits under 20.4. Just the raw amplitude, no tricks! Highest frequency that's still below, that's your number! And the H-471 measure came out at 472.0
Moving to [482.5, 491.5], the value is 491.0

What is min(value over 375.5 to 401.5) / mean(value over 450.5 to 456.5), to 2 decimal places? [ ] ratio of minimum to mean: 0.95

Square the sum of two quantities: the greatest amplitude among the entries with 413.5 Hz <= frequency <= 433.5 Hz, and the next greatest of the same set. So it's 2058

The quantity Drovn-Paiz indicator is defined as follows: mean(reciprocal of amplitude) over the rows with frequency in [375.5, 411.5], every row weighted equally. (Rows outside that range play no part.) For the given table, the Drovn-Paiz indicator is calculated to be 0.0529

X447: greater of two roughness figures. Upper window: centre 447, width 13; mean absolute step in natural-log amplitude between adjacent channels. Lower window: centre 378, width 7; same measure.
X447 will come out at 0.14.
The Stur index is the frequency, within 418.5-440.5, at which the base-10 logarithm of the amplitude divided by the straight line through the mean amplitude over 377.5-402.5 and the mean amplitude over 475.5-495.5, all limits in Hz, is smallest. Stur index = 440.0 Hz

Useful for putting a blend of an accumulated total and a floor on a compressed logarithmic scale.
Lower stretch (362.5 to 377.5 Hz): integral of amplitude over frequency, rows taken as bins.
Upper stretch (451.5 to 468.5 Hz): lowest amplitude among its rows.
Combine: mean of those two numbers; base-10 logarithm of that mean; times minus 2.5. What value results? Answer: -5.6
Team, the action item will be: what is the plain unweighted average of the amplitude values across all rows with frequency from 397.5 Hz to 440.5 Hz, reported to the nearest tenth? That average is 19.9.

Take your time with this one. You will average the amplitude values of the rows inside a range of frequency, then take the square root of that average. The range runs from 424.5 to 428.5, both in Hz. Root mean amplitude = 4.72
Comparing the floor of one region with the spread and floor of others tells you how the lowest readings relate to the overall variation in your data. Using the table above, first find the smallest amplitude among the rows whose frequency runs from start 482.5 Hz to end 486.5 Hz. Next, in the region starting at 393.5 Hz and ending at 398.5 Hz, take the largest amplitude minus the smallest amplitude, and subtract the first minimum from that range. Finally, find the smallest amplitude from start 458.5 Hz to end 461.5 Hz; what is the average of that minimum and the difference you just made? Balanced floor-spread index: 1.6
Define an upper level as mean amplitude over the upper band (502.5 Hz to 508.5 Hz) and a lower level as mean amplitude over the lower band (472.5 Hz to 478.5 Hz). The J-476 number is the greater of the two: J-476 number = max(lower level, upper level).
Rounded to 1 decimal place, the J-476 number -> 23.0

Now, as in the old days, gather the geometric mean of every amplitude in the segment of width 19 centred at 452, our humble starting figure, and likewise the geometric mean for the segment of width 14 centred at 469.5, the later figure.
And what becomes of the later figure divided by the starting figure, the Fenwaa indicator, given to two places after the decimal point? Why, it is 1.36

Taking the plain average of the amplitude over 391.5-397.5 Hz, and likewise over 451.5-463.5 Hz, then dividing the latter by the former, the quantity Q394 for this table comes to 1.09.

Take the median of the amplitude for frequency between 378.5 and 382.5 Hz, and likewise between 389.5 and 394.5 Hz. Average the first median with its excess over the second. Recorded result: 11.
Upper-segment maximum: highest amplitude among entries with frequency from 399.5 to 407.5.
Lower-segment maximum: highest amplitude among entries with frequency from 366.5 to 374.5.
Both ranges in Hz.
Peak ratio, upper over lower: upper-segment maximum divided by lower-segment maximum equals 0.78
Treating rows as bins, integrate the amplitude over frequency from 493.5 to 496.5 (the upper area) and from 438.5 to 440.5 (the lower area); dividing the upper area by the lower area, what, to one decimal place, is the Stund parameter 1.7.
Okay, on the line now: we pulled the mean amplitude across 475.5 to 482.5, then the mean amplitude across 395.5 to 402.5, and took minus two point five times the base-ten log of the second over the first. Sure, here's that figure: 0.14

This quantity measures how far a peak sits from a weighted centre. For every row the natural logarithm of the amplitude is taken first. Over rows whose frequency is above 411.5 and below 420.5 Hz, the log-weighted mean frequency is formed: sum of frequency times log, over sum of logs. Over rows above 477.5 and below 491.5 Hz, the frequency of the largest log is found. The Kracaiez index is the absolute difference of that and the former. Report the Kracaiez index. 66.0 Hz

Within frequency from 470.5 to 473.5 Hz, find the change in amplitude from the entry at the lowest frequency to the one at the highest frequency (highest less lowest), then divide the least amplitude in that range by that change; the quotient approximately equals 10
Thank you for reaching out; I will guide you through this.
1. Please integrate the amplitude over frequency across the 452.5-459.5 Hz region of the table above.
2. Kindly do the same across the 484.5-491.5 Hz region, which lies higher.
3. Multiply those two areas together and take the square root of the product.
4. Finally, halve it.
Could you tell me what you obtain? 71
